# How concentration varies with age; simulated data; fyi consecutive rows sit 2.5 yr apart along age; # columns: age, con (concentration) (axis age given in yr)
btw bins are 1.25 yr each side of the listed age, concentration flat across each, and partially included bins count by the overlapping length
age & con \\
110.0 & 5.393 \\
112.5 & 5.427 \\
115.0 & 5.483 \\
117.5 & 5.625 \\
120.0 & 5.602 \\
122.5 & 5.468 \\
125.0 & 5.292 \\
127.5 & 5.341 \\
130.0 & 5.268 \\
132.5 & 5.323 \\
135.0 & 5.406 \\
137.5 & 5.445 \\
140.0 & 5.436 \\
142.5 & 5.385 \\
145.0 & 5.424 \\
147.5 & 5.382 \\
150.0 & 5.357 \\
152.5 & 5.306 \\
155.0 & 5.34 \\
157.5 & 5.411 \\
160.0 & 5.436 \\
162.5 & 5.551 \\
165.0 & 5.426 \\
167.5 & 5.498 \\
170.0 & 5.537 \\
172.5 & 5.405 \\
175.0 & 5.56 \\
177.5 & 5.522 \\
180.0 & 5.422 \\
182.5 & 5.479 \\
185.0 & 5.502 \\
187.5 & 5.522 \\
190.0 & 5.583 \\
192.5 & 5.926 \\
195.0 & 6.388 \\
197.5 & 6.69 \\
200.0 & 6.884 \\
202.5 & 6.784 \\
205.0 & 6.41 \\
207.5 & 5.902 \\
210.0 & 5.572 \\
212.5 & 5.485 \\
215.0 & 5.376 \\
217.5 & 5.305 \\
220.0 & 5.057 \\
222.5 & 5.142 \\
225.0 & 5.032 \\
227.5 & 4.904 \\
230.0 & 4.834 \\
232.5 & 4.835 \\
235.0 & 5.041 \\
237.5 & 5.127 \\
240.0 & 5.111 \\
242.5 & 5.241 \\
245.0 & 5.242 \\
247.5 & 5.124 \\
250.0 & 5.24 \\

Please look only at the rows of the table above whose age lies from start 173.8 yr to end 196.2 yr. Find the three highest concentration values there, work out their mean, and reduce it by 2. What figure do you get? 3.97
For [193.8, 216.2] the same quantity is 4.79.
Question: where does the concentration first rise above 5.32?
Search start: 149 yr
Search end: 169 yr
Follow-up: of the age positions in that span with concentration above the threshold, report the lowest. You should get 150.0 yr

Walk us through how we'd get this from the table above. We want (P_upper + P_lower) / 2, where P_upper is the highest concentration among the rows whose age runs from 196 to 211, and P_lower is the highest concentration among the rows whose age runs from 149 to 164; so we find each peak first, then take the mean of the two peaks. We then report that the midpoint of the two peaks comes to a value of 6.22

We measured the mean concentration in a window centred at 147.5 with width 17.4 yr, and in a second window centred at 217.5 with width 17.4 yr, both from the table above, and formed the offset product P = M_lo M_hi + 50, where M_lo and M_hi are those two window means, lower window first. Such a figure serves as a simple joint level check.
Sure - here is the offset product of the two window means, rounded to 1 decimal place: 78.4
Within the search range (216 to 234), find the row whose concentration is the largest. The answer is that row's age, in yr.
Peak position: 217.5 yr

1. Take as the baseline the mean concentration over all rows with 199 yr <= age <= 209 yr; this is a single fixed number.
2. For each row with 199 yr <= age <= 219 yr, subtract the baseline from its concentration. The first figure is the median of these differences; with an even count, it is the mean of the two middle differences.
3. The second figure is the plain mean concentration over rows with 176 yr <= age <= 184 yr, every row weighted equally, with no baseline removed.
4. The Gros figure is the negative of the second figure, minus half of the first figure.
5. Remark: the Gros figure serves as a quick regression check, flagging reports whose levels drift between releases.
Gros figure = -5.1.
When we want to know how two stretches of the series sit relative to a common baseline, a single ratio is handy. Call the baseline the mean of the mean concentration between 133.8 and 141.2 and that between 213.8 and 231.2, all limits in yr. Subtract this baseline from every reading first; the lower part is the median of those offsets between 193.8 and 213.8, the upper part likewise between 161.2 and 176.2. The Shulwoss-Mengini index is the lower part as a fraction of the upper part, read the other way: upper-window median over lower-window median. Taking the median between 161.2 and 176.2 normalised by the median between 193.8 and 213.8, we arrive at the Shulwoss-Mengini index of 0.2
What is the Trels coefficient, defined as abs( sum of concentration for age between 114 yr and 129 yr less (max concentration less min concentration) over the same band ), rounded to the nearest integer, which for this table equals 32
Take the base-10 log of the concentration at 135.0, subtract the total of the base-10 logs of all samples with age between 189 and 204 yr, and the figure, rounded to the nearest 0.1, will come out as -4.1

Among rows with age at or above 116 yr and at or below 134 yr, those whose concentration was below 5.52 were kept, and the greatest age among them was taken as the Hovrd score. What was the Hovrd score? 132.5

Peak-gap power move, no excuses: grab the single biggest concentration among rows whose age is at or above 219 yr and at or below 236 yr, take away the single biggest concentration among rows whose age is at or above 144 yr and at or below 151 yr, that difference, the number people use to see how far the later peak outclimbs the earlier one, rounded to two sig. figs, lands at -0.28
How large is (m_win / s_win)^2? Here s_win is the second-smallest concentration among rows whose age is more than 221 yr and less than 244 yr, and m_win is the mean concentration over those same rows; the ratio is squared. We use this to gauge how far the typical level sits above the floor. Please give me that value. 1.08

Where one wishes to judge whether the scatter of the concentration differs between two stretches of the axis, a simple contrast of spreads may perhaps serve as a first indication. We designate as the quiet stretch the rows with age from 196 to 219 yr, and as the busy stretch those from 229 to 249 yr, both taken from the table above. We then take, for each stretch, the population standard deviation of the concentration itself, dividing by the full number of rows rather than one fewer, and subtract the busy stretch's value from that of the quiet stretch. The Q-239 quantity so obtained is 0.46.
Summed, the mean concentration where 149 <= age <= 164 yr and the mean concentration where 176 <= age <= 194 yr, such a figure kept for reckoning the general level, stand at 11.0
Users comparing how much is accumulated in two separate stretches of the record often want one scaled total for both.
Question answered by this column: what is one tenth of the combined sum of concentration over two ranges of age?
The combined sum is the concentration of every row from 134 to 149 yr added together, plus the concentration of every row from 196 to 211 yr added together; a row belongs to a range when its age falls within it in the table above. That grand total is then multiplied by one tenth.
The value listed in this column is 7.07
